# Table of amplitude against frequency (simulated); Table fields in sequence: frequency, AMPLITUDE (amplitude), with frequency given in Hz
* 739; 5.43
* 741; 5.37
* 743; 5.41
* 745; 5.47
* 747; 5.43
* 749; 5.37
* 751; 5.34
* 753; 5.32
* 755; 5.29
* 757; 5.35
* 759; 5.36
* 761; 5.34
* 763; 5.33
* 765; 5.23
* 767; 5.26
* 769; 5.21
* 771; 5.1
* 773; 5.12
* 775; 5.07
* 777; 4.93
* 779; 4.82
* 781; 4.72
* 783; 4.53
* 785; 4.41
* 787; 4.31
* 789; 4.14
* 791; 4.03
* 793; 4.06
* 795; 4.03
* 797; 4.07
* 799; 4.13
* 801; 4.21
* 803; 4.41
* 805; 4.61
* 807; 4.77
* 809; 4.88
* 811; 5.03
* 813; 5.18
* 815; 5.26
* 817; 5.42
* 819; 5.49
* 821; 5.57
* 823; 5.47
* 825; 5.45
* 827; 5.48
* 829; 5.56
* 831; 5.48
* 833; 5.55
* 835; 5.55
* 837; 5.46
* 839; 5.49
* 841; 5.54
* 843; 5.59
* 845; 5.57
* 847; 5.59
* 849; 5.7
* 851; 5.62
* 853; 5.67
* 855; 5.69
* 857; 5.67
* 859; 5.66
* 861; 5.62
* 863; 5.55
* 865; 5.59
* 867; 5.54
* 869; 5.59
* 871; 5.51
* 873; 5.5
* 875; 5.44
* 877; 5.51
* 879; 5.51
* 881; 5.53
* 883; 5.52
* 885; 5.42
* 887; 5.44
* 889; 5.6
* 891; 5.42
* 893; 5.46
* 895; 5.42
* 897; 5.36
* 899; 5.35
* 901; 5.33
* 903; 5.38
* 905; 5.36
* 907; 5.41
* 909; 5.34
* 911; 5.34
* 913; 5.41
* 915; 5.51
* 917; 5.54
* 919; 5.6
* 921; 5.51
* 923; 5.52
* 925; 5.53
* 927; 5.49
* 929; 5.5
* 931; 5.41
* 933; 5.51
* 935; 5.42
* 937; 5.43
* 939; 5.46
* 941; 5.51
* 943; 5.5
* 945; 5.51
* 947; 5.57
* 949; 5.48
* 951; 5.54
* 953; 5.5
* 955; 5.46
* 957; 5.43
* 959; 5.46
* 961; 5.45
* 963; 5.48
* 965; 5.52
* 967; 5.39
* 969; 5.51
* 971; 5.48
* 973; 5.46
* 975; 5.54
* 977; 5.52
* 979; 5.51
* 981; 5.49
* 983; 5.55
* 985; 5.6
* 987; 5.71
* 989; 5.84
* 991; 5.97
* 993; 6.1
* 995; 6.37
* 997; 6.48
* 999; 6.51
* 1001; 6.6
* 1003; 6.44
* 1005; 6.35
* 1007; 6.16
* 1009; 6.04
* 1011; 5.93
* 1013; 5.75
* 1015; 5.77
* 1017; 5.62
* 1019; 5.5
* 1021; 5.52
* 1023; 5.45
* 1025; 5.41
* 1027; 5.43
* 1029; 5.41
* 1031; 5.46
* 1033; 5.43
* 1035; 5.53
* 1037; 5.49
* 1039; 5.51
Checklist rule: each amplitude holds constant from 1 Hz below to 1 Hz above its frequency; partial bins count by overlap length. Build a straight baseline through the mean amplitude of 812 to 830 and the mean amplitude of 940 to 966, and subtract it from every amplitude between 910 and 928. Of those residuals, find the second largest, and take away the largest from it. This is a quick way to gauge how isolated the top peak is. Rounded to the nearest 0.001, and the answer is -0.059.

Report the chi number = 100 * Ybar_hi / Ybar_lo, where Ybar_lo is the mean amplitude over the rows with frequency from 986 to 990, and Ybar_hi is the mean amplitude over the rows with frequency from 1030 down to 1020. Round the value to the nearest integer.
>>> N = 94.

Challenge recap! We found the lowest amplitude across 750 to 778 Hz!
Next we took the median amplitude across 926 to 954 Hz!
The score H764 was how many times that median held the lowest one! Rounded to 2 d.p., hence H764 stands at 1.12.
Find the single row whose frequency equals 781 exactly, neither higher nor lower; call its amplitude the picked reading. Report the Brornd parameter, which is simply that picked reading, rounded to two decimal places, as 4.72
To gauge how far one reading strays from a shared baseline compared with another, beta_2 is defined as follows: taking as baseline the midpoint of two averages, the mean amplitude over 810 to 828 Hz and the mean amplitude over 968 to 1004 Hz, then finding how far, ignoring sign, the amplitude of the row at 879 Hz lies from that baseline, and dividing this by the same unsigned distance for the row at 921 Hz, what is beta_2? 1.0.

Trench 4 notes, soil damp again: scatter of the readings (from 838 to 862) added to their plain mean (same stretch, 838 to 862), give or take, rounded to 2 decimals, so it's 5.68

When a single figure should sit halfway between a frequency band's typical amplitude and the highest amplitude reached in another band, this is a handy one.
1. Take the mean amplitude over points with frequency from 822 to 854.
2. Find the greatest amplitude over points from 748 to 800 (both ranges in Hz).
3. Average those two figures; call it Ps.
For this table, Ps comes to 5.46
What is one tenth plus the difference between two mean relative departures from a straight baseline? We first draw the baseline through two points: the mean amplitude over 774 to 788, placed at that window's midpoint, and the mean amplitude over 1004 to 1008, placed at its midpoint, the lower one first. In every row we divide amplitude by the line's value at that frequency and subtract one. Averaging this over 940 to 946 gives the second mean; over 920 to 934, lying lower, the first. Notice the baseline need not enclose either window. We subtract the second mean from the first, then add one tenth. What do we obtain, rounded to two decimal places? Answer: 0.12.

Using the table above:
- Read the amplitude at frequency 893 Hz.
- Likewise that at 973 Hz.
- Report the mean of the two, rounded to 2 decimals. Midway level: 5.46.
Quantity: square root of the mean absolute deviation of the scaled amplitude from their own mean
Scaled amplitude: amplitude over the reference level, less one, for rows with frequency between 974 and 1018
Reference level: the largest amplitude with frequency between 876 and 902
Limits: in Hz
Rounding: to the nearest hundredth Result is 0.24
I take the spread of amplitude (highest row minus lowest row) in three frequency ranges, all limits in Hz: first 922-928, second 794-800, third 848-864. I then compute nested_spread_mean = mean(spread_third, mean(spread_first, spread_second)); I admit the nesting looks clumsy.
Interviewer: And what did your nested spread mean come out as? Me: 0.11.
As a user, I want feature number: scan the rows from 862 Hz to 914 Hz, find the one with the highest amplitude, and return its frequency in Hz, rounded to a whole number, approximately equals 889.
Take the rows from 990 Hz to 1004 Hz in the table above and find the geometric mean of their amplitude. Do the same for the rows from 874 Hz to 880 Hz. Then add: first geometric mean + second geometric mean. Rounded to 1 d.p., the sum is 11.8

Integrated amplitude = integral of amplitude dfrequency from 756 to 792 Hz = 177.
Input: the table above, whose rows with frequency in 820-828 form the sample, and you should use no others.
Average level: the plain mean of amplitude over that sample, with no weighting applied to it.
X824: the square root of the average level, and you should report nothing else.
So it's 2.34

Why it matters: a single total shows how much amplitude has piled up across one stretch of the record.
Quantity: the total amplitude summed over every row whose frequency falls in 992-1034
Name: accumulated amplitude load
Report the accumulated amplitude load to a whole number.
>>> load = 124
